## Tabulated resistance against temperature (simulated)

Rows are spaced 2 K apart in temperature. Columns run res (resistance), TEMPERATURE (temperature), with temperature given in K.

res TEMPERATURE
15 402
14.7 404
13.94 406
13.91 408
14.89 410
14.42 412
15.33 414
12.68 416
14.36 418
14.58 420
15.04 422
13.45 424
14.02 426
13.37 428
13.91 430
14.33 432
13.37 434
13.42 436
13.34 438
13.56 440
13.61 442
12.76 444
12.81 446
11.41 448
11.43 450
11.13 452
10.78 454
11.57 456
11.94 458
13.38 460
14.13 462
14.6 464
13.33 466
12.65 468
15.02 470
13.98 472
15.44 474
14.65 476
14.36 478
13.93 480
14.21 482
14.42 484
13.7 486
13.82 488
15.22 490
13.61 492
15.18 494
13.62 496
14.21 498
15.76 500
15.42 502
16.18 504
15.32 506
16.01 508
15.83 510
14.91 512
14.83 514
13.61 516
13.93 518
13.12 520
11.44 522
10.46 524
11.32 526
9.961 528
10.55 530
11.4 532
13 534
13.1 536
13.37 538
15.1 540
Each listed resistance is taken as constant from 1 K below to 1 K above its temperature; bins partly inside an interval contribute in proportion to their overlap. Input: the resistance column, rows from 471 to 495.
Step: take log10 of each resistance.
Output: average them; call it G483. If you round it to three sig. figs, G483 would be 1.16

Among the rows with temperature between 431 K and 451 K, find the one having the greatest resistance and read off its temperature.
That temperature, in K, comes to 432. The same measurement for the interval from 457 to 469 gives 464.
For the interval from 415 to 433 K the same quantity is 422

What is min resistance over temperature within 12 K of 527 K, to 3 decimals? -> 9.961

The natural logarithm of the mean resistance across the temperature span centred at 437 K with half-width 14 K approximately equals 2.58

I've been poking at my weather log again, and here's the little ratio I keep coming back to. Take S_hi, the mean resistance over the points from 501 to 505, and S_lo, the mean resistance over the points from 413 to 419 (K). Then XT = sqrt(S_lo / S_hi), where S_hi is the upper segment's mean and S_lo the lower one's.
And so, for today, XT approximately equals 0.95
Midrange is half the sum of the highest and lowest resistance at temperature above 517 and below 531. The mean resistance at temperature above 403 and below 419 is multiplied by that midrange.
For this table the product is 171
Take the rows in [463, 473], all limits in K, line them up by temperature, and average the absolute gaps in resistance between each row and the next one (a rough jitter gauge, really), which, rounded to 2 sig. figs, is 1.3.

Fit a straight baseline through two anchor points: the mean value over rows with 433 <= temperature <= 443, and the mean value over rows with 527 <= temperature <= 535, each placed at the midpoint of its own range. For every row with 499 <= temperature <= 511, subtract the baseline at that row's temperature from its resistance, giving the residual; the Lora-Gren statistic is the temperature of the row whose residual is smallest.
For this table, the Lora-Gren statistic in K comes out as 506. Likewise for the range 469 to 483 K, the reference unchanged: 472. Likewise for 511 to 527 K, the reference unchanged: 524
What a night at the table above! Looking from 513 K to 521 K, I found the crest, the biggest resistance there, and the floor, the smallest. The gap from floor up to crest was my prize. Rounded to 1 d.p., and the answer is 1.7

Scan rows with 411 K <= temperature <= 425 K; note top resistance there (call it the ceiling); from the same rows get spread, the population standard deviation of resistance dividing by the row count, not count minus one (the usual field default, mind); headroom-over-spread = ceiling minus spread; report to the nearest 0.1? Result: 14.5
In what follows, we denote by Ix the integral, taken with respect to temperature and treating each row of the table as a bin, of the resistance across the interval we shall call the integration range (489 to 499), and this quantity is 144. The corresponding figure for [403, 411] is 115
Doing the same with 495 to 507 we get 181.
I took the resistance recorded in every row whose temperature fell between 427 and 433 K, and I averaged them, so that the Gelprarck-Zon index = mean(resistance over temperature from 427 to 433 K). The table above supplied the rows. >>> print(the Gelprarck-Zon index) 13.9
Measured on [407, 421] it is 14.3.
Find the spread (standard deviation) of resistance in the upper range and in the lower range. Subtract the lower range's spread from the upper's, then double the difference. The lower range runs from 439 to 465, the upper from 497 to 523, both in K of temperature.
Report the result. 0.2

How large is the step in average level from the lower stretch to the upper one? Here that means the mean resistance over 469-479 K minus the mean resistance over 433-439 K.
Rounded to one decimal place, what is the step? 1.3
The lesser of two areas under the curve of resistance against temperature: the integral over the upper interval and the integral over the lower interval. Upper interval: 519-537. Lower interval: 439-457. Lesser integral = 209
